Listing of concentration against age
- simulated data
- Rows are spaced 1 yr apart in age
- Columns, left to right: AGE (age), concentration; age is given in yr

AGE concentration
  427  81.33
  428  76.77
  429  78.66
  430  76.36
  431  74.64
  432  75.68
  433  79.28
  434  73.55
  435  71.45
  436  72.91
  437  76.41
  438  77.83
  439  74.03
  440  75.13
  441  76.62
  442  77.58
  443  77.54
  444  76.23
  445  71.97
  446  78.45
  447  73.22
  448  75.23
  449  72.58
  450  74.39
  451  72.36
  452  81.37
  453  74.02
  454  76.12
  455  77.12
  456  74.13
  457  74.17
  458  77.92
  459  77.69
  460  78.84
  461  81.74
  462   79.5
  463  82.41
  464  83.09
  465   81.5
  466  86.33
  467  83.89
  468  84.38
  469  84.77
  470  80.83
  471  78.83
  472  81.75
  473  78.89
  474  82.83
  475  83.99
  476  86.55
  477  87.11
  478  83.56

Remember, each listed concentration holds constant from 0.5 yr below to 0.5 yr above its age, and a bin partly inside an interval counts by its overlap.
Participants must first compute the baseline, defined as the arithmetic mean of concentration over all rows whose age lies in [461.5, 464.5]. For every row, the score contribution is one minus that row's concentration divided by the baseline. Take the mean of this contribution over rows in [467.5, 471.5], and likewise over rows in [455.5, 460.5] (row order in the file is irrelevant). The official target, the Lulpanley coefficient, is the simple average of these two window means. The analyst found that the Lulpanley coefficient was 0.03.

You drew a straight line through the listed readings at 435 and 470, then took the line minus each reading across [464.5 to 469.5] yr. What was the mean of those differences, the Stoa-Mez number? -4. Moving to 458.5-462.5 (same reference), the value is -1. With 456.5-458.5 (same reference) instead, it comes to 1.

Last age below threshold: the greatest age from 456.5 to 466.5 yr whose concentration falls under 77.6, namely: 457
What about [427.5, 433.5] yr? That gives 432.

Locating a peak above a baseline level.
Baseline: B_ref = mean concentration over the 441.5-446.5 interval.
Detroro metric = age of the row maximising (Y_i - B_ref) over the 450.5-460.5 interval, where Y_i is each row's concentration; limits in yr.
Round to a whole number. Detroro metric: 452 yr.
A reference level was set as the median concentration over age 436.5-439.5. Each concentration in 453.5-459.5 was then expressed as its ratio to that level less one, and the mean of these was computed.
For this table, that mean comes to -0.003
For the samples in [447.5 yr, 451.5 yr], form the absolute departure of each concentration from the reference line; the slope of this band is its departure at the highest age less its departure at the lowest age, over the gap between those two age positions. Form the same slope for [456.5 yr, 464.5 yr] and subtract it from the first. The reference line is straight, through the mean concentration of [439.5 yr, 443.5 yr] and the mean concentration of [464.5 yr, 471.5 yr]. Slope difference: 1.9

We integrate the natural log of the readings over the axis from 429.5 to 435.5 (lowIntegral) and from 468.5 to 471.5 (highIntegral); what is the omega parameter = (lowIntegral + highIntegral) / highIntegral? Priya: 2.96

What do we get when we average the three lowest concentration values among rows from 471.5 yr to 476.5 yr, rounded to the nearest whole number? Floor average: 81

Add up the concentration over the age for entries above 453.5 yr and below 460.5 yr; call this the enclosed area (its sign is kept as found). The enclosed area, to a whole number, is 536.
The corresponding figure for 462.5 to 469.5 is 586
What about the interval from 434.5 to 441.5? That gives 524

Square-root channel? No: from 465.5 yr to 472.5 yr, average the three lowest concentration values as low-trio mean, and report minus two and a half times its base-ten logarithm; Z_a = -4.76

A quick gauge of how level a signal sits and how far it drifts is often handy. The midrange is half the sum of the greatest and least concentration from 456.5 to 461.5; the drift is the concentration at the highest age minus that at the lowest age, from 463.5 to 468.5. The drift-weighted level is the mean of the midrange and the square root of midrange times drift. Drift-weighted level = 44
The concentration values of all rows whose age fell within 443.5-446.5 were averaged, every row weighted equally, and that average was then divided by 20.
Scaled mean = 3.78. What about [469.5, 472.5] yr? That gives 4.02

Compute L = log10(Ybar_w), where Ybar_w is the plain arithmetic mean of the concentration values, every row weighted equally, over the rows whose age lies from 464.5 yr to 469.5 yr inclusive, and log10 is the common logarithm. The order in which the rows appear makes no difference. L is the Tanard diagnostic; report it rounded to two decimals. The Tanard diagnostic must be 1.93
